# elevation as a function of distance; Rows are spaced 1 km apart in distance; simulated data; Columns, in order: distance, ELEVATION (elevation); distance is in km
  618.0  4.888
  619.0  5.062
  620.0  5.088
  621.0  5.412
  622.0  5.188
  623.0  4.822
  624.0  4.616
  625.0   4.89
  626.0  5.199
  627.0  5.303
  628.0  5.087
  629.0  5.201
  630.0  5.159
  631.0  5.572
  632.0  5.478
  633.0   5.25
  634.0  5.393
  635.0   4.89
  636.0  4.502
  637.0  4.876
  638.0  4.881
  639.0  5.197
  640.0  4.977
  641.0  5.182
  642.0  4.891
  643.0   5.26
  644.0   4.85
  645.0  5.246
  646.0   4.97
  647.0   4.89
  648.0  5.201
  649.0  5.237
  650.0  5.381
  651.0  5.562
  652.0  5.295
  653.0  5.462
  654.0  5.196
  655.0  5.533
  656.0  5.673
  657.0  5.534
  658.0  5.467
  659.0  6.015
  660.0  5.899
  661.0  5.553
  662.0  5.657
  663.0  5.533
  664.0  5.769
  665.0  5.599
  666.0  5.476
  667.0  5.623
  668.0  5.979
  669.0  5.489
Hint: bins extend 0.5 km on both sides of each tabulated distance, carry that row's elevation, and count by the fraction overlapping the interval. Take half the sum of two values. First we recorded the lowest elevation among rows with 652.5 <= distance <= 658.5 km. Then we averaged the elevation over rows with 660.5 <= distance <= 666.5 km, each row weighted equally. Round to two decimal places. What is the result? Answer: 5.40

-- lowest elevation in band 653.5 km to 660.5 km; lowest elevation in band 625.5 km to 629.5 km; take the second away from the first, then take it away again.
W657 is -5.0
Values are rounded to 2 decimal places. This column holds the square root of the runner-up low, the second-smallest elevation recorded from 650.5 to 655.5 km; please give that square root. 2.30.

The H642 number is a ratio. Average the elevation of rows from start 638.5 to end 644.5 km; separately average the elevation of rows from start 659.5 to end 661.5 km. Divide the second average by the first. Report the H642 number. 1.13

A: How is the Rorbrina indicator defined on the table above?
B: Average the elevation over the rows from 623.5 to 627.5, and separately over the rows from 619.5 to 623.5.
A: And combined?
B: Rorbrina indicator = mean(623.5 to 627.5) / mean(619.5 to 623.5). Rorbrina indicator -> 0.98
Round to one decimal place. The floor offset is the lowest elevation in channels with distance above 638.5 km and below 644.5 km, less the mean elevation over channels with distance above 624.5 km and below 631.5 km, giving -0.4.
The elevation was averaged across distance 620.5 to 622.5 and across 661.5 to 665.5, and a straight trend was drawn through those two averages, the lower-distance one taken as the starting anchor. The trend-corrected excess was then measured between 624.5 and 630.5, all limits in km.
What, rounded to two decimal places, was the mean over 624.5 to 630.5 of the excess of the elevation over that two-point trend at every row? -0.21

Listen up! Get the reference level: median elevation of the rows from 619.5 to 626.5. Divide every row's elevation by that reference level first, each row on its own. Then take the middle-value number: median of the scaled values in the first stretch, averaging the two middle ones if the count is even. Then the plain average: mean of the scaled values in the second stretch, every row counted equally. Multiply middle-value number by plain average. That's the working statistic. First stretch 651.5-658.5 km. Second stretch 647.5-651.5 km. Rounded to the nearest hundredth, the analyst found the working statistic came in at 1.13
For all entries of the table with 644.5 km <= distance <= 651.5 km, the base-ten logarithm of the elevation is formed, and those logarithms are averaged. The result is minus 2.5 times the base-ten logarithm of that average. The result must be 0.362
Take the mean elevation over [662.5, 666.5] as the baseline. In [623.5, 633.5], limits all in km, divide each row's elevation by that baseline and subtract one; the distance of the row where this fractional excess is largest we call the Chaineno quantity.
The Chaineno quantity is 631.0 km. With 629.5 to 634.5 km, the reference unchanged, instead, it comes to 631.0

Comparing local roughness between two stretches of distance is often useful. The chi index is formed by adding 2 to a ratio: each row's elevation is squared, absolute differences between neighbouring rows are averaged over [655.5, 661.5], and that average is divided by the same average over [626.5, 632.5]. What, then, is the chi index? 3.5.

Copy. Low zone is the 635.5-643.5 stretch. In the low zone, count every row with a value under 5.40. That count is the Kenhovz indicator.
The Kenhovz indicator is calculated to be 8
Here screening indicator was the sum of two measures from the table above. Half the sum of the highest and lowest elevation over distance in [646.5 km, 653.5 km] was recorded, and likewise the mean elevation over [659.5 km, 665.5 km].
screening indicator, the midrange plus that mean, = 10.9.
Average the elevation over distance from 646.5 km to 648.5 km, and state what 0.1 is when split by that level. 0.0198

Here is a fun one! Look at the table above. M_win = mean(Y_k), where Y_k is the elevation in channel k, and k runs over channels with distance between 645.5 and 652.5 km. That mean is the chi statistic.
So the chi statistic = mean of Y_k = 5.22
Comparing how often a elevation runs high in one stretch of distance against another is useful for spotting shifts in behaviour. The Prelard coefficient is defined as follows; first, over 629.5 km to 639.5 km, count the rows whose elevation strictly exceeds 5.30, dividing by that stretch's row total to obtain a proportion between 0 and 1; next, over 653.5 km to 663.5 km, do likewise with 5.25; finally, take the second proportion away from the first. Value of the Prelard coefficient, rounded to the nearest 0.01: -0.60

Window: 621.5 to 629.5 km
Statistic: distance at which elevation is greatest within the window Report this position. 627.0 km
